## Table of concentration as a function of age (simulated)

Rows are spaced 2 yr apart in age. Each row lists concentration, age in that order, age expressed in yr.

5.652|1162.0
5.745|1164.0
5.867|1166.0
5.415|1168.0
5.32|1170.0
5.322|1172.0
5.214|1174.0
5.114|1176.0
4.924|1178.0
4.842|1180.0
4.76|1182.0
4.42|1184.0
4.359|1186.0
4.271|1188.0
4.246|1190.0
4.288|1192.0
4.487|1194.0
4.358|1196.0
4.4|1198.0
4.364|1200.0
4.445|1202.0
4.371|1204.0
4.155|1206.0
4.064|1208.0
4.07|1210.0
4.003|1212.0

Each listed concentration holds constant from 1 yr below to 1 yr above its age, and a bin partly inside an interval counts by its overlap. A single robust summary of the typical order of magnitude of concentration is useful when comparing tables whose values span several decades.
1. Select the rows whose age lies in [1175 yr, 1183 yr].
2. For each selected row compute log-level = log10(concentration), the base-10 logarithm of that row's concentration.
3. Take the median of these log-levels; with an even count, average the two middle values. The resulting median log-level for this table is 0.69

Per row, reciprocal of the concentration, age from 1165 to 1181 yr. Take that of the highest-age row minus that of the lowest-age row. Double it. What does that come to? 0.072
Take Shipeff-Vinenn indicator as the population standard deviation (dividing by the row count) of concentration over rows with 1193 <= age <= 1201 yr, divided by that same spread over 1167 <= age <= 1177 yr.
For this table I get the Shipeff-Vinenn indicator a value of 0.50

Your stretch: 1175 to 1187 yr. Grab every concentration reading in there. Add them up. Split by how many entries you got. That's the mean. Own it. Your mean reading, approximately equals 4.74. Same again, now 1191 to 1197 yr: 4.38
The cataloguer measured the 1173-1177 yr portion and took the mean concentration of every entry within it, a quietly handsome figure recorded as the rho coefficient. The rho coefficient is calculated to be 5.16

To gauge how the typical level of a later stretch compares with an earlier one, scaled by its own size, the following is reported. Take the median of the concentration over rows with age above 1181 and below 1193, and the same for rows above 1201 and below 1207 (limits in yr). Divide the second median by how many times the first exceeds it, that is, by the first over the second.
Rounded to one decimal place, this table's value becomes 4.4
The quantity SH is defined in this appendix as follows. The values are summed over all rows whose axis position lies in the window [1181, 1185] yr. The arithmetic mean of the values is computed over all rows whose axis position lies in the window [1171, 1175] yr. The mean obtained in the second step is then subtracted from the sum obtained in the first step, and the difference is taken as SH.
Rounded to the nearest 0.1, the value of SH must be 3.9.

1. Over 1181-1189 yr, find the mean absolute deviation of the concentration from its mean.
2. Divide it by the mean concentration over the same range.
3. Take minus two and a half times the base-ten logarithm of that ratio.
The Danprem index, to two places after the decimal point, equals 3.65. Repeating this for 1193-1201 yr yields 5.04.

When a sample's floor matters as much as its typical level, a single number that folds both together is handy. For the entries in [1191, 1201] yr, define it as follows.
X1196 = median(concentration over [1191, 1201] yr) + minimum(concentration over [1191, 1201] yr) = 8.7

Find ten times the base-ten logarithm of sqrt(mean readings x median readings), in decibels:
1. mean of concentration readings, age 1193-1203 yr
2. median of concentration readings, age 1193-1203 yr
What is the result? 6.44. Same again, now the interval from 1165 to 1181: 7.21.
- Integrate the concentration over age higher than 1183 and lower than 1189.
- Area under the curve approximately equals 26.1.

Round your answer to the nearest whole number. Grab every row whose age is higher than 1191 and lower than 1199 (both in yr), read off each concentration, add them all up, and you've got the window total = 18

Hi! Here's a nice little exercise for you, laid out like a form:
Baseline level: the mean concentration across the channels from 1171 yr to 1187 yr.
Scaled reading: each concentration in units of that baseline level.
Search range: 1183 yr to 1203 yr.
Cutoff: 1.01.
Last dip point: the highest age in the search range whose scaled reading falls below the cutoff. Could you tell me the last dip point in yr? 1202.0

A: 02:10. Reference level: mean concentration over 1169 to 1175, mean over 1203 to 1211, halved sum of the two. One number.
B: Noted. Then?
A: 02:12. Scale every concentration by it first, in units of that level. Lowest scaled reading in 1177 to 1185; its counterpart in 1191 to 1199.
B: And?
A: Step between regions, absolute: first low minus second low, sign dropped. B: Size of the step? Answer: 0.03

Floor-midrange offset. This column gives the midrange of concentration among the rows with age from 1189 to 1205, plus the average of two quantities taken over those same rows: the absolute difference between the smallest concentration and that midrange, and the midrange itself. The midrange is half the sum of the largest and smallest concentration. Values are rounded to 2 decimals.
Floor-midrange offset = 6.61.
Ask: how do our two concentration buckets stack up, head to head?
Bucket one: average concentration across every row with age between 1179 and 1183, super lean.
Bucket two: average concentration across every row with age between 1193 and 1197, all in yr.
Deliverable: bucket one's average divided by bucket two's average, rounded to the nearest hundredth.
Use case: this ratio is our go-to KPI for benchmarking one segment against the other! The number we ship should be 1.09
